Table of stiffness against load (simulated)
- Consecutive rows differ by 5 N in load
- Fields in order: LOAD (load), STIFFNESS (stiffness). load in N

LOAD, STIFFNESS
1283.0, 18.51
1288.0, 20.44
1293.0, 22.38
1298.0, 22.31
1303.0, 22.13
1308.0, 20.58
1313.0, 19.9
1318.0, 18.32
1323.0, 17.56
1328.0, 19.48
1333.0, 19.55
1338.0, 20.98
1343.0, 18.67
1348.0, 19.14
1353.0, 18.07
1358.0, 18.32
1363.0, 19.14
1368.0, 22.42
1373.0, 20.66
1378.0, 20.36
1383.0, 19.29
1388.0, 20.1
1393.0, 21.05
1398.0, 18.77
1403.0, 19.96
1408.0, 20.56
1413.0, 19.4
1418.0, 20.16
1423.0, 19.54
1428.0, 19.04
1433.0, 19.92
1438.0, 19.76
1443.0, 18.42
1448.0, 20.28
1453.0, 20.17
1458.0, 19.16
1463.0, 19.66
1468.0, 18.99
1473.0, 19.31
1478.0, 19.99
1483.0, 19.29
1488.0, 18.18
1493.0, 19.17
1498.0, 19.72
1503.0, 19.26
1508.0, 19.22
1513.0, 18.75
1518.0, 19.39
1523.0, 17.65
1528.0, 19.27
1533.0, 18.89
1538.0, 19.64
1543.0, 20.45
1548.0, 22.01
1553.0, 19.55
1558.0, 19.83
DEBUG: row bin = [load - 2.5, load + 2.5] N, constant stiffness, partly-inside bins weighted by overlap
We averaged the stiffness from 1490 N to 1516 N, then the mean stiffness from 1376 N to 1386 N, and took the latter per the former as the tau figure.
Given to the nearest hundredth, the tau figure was 1.03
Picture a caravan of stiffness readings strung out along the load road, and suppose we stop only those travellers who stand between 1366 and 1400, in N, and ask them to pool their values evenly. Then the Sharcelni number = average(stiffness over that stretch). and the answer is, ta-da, 20.4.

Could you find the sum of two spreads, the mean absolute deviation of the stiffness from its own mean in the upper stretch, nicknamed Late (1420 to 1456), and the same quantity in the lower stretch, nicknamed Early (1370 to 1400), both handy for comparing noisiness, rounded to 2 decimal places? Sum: 1.18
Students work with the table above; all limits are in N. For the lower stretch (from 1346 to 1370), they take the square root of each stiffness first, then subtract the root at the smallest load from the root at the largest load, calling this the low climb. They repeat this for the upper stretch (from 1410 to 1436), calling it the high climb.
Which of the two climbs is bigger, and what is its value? 0.36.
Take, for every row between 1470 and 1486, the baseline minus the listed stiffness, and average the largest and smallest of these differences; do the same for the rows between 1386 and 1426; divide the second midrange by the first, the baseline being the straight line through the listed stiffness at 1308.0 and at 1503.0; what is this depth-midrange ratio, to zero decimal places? 0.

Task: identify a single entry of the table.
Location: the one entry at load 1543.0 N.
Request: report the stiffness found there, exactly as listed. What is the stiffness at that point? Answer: 20.45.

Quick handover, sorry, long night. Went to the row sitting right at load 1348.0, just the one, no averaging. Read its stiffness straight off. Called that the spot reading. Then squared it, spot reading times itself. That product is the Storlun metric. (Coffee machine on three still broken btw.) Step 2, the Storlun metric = 366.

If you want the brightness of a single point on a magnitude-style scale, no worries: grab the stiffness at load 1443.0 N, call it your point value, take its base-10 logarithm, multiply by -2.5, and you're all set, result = -3.16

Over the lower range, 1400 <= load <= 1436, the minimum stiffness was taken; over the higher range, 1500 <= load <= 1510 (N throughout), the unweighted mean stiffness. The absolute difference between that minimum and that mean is 0.2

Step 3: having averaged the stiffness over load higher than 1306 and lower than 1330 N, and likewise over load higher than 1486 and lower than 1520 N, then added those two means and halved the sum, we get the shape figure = 19.1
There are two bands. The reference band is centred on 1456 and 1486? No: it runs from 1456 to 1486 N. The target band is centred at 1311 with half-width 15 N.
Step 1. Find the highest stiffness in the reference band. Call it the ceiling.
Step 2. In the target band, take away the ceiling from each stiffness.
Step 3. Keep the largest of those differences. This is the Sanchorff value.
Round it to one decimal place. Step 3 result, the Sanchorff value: 2.3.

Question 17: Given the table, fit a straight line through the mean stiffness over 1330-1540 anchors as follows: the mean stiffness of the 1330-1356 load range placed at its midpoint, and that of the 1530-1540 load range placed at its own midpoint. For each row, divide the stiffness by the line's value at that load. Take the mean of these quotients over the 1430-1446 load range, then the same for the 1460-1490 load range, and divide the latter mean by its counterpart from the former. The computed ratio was 0.993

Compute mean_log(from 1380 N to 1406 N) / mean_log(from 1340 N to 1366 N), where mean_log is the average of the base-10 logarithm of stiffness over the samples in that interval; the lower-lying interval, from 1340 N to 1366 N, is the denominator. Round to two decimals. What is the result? 1.02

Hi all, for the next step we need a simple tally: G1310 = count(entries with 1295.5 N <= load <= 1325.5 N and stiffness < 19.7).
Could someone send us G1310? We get 2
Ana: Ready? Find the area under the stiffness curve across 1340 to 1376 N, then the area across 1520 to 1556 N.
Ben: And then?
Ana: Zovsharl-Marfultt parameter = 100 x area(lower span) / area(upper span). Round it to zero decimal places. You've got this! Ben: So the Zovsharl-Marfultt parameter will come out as 99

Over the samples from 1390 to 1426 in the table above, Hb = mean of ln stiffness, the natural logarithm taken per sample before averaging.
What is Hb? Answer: 2.991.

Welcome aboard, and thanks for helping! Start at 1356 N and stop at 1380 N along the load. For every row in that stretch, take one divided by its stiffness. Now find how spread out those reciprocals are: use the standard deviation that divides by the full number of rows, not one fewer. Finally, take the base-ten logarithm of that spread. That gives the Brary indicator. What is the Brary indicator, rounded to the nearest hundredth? -2.47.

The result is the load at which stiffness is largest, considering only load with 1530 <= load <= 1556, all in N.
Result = 1548.0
